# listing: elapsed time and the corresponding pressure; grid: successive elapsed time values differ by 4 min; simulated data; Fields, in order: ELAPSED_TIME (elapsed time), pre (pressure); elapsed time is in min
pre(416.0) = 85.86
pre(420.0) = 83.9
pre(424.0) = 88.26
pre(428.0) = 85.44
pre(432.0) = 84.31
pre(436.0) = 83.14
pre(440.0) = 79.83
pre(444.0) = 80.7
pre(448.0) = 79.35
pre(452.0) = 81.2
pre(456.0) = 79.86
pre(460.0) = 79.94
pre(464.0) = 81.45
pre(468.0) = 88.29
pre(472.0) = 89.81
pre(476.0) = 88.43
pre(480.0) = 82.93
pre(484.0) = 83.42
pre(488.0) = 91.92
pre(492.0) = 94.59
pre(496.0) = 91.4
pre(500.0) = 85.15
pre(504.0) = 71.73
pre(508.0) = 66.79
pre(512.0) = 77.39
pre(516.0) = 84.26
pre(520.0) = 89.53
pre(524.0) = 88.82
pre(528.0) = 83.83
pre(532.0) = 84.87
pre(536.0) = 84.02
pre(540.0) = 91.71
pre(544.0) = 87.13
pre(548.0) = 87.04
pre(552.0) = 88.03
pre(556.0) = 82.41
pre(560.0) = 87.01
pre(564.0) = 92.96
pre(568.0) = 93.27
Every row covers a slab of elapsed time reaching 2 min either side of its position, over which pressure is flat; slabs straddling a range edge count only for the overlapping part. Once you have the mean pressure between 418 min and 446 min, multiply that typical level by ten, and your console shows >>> 837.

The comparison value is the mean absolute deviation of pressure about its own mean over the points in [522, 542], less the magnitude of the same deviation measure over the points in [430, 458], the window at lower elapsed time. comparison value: 1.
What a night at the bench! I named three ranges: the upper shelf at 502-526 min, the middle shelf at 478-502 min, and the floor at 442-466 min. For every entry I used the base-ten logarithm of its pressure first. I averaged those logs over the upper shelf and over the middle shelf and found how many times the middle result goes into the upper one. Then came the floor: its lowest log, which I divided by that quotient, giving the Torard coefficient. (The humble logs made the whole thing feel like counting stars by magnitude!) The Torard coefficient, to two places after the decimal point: 1.95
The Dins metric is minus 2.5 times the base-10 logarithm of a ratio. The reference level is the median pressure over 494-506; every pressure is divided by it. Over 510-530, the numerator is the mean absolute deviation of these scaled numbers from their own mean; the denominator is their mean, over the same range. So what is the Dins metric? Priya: 3.5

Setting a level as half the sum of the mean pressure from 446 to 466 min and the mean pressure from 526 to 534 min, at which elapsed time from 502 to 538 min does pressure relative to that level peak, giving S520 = 520.0 min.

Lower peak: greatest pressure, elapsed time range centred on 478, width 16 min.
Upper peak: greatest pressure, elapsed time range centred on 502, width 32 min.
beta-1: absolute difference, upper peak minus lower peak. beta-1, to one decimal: 4.8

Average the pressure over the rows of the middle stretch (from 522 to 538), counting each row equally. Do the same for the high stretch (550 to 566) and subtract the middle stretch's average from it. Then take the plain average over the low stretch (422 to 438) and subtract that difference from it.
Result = 83.1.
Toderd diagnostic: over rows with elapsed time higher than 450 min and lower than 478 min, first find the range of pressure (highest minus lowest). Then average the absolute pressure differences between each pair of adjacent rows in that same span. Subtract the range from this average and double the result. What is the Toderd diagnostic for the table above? -16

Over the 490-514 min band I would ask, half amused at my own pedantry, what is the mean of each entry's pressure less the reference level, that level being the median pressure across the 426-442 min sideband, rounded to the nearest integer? -3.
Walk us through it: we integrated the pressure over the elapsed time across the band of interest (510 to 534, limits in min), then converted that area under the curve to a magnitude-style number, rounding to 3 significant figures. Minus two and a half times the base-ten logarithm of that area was -8.27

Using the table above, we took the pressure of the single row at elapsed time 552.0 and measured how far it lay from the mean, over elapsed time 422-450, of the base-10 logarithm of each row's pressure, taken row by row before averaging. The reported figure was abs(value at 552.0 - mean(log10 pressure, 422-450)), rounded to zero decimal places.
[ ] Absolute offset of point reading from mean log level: 86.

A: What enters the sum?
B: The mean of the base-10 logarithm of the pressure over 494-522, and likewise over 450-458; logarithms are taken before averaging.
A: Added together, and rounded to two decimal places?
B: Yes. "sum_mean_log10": 3.81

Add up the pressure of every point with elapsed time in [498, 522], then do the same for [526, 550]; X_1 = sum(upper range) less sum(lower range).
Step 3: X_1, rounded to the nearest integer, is 44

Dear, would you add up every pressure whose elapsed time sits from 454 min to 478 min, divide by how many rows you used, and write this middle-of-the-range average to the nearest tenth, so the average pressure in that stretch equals 84.6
